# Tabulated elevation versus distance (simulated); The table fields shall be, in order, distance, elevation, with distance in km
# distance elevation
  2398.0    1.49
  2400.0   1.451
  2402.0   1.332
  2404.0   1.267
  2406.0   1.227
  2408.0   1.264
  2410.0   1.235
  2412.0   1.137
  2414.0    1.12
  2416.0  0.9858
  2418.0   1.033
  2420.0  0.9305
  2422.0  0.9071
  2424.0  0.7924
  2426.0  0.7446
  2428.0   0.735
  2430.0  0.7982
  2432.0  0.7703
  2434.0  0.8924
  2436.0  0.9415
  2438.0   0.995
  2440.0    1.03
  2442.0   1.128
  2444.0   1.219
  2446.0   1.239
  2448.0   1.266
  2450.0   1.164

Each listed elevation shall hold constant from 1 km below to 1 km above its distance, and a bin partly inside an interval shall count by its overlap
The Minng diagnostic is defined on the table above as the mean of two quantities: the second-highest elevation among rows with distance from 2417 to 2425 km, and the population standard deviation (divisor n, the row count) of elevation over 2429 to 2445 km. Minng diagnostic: 0.54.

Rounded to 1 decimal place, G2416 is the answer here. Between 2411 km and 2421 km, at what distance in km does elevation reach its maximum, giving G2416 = 2412.0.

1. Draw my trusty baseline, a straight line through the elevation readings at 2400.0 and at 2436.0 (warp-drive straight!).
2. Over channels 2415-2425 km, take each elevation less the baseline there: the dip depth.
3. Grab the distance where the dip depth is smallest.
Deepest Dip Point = 2424.0 km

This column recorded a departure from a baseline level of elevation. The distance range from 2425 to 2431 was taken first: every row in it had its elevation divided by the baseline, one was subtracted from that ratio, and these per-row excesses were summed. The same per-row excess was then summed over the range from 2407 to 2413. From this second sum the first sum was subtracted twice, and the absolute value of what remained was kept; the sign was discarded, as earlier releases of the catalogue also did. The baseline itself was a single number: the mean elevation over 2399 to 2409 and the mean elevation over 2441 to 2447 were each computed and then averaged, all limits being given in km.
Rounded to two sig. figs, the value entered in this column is 2.3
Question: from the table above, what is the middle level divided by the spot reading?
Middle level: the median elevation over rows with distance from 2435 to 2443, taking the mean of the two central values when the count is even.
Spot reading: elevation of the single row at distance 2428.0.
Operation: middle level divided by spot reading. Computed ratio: 1.38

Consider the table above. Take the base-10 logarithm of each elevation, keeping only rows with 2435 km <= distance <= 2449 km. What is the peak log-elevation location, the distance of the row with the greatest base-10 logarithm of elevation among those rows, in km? 2448.0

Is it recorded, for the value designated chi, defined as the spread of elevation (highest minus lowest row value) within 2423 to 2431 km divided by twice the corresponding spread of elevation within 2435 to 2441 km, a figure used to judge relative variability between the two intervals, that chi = 0.36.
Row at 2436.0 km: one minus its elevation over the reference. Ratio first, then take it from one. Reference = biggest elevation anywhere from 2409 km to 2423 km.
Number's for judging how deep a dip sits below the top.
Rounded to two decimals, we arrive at 0.24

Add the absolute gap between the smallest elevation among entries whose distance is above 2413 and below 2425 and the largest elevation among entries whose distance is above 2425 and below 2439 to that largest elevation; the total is 1.20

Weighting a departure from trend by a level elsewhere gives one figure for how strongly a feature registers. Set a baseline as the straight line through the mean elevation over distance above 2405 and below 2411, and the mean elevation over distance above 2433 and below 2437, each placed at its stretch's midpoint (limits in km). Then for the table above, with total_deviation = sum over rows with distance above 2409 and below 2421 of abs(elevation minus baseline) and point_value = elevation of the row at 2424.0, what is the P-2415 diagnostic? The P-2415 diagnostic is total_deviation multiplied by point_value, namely 0.4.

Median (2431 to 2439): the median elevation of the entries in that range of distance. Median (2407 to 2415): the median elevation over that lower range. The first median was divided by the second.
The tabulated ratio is 0.77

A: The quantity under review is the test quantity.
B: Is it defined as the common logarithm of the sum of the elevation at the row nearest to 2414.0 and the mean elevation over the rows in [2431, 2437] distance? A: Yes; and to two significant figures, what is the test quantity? 0.30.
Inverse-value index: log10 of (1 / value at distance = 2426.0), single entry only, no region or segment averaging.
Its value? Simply 0.13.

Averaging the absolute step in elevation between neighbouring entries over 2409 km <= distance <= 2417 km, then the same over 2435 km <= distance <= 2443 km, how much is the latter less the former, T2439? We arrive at -0.021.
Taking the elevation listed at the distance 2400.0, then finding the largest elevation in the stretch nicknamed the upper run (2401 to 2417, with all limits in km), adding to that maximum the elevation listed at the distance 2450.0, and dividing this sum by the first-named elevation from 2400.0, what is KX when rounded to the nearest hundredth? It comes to 1.72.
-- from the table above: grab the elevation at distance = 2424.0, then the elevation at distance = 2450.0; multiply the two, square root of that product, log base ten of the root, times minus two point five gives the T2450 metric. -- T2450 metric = 0.04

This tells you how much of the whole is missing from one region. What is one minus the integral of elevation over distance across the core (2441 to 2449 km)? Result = -8.7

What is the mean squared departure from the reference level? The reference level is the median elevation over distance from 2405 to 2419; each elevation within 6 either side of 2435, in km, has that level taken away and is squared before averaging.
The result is 0.06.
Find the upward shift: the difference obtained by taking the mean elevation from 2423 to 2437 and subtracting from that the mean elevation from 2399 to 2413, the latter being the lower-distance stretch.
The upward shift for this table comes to -0.5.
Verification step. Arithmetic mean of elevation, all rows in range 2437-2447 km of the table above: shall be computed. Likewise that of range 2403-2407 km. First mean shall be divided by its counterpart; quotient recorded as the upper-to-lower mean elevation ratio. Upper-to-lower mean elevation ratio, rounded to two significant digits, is 0.90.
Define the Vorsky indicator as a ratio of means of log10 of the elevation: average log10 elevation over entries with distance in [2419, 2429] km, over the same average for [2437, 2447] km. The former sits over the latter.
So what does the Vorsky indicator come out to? -1.8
